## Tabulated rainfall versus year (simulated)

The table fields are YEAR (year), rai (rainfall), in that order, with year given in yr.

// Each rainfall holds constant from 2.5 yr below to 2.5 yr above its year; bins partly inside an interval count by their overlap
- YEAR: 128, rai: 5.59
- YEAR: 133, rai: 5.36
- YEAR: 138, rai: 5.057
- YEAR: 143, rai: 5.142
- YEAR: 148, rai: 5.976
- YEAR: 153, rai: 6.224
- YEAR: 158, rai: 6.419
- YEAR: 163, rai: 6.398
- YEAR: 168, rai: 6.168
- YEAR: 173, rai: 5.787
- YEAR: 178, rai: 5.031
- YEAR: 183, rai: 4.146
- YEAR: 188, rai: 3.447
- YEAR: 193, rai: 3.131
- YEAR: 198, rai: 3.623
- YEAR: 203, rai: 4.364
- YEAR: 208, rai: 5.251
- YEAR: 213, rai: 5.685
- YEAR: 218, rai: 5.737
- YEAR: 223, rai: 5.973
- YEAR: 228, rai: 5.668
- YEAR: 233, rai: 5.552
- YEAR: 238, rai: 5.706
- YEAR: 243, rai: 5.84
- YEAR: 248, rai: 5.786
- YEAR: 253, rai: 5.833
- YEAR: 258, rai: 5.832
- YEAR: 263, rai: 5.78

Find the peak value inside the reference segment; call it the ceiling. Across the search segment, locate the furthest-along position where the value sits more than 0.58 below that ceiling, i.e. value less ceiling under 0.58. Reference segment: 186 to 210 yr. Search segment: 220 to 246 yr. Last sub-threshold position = 238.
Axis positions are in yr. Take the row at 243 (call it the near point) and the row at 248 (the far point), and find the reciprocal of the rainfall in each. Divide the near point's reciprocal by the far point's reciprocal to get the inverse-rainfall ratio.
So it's 1.0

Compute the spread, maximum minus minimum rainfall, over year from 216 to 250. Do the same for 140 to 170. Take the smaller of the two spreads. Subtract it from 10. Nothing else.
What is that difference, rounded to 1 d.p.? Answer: 9.6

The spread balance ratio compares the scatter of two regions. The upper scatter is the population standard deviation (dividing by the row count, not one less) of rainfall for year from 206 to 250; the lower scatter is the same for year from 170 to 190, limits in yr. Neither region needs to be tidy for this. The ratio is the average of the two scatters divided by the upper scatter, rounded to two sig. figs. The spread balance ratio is 2.8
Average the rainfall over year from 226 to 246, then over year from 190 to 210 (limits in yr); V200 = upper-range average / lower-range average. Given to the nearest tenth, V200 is 1.4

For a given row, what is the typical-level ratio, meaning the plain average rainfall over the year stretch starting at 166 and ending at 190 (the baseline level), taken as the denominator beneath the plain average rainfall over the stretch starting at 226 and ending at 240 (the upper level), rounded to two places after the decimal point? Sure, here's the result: 1.15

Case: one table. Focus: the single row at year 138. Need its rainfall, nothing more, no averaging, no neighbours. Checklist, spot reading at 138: 5.057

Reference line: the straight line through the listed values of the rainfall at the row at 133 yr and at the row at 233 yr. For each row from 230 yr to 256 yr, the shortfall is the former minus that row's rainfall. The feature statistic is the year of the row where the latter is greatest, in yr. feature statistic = 233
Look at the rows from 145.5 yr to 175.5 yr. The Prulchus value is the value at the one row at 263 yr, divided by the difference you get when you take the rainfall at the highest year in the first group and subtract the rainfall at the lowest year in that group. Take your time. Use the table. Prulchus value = -31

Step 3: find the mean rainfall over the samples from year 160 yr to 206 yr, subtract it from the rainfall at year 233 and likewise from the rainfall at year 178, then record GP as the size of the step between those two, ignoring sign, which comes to 0.52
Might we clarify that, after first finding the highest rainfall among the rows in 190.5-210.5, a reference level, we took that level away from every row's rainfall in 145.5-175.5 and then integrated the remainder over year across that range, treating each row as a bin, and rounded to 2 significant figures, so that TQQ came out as 27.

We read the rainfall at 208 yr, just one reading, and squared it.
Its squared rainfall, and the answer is 28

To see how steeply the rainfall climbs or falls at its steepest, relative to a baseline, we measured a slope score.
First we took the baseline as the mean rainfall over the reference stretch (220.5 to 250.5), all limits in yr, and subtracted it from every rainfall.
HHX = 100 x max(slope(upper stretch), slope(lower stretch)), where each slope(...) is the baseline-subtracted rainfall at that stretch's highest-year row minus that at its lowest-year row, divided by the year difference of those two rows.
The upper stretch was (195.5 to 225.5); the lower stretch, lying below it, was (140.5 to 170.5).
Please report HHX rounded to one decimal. 9.4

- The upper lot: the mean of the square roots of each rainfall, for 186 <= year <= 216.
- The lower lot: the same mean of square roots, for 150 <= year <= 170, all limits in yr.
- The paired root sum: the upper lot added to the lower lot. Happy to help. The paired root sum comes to 4.6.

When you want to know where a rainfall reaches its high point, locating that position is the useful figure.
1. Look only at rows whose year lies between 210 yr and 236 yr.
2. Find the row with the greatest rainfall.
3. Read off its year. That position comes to 223 yr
